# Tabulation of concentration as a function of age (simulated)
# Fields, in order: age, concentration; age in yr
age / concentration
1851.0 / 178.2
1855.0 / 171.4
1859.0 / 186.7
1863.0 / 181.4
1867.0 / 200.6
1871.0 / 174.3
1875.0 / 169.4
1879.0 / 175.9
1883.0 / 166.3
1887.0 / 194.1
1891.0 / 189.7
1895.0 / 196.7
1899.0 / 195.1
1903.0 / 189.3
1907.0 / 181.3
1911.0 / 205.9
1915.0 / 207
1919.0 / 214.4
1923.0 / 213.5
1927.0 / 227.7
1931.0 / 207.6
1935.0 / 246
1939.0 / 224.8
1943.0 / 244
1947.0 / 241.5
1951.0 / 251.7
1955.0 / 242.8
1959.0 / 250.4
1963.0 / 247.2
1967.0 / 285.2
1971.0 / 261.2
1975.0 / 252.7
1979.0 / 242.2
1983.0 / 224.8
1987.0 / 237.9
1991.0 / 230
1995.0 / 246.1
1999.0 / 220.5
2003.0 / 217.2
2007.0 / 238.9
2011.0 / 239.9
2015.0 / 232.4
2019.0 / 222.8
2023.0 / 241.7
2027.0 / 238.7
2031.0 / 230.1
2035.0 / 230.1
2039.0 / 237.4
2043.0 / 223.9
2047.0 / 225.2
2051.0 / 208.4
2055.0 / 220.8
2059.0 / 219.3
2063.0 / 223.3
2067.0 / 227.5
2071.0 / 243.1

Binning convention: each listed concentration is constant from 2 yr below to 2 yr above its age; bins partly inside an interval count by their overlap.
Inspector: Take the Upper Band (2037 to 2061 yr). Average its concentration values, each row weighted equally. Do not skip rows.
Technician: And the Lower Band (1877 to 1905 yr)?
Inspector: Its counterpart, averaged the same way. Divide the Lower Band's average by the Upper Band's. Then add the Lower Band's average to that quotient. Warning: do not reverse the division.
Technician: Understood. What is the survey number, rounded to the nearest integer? 188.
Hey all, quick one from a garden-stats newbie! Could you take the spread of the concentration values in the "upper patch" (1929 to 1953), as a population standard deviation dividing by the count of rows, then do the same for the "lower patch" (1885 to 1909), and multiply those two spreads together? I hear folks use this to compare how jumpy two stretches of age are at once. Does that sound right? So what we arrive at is 78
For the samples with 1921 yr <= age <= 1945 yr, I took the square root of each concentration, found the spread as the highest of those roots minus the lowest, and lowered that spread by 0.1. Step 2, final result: 1.18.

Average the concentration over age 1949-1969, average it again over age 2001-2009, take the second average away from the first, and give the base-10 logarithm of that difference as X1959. 1.44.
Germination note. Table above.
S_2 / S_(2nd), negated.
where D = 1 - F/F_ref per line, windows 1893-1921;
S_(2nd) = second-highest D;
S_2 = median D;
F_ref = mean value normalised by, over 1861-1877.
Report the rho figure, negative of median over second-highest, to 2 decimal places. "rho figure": -1.94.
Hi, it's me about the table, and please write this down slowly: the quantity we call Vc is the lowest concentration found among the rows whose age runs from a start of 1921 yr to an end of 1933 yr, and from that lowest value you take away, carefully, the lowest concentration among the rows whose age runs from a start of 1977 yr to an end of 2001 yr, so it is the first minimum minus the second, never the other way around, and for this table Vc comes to -13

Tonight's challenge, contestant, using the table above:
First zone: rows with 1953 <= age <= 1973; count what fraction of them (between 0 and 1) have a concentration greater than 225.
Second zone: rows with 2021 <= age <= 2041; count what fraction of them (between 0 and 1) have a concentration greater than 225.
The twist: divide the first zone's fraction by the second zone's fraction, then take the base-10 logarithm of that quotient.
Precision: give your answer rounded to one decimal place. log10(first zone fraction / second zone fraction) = 0.0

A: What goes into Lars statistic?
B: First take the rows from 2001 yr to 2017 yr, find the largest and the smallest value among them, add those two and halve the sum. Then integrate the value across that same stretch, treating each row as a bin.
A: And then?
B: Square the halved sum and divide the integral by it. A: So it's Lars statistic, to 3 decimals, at 0.071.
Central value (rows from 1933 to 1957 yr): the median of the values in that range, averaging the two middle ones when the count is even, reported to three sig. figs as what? 243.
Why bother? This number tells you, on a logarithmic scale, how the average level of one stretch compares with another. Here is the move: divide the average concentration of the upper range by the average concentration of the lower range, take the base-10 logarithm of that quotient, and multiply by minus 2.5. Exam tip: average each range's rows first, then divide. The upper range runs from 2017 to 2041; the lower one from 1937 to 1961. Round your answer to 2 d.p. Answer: 0.04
